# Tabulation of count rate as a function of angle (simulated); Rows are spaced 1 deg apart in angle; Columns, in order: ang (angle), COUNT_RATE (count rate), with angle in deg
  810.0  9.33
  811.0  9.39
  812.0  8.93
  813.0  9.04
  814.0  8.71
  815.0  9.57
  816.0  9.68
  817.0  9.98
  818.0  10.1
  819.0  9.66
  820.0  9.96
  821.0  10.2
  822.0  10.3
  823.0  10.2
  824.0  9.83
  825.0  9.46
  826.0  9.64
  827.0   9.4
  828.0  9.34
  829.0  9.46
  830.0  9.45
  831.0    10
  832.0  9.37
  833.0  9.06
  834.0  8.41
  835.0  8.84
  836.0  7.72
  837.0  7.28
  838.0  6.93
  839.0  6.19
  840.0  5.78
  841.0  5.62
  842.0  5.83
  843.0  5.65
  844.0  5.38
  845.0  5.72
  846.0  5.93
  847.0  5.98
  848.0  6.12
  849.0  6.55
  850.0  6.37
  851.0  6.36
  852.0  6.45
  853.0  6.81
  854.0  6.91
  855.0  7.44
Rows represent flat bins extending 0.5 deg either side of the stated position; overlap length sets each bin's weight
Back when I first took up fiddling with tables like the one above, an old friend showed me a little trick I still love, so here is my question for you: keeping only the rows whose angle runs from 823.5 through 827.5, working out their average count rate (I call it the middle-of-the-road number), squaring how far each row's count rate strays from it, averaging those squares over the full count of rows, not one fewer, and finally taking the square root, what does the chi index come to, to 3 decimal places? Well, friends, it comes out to 0.168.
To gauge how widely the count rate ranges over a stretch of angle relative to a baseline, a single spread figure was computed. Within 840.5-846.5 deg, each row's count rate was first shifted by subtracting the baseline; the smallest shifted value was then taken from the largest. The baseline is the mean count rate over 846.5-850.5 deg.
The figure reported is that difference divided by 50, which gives 0.011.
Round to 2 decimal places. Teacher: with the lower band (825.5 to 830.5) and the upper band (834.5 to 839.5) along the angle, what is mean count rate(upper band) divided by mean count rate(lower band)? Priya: 0.78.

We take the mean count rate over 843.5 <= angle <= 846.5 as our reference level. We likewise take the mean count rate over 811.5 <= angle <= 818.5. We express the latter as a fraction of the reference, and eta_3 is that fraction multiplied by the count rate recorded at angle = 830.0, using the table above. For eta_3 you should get 16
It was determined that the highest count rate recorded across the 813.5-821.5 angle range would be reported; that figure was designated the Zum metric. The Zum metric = 10.2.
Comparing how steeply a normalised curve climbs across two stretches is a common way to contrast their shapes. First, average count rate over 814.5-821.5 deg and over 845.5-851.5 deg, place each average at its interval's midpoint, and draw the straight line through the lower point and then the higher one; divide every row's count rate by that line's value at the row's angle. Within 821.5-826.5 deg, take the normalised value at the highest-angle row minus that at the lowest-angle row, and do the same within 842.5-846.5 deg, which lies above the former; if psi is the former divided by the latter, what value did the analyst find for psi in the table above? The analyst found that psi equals -0.2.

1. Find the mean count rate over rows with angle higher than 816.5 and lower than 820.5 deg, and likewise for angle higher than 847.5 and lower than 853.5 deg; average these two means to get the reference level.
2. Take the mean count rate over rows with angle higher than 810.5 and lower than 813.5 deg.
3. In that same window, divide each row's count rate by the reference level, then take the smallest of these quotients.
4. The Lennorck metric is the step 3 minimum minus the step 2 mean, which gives -8.0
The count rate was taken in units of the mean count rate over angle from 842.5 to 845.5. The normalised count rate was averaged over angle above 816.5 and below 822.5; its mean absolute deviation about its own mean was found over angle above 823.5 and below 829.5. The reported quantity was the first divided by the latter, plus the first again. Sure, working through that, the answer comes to 72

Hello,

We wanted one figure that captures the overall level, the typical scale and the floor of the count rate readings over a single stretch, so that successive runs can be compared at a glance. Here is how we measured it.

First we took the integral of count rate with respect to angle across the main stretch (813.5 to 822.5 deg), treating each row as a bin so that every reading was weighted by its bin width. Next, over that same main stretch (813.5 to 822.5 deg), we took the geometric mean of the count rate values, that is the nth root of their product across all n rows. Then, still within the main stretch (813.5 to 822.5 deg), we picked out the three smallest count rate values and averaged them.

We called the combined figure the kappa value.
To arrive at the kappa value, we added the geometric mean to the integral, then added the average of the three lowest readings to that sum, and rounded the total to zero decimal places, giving 107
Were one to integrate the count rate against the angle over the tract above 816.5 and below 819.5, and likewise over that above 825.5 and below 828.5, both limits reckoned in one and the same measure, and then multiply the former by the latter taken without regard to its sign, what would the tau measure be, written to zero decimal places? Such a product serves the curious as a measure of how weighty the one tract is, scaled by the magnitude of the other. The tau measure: 844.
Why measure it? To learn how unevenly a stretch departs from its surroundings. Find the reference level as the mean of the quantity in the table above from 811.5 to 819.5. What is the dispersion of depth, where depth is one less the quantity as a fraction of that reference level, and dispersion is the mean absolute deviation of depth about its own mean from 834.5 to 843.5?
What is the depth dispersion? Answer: 0.098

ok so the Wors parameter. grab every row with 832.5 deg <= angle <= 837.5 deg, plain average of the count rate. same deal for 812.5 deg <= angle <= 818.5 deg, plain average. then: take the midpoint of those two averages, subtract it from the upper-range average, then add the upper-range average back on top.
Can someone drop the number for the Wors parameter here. 7.6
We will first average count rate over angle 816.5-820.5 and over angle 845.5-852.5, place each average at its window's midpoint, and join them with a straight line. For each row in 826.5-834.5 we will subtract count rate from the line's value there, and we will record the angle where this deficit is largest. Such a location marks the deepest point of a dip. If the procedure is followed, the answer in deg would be 834.0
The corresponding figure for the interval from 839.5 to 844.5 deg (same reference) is 841.0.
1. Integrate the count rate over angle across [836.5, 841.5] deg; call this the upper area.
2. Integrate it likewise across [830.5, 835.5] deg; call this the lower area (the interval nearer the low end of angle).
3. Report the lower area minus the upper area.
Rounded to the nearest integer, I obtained 14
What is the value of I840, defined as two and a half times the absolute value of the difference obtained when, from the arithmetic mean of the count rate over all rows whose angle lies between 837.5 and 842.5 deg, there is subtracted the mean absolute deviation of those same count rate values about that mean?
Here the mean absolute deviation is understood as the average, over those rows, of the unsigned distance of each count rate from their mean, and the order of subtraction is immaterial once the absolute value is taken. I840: 14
